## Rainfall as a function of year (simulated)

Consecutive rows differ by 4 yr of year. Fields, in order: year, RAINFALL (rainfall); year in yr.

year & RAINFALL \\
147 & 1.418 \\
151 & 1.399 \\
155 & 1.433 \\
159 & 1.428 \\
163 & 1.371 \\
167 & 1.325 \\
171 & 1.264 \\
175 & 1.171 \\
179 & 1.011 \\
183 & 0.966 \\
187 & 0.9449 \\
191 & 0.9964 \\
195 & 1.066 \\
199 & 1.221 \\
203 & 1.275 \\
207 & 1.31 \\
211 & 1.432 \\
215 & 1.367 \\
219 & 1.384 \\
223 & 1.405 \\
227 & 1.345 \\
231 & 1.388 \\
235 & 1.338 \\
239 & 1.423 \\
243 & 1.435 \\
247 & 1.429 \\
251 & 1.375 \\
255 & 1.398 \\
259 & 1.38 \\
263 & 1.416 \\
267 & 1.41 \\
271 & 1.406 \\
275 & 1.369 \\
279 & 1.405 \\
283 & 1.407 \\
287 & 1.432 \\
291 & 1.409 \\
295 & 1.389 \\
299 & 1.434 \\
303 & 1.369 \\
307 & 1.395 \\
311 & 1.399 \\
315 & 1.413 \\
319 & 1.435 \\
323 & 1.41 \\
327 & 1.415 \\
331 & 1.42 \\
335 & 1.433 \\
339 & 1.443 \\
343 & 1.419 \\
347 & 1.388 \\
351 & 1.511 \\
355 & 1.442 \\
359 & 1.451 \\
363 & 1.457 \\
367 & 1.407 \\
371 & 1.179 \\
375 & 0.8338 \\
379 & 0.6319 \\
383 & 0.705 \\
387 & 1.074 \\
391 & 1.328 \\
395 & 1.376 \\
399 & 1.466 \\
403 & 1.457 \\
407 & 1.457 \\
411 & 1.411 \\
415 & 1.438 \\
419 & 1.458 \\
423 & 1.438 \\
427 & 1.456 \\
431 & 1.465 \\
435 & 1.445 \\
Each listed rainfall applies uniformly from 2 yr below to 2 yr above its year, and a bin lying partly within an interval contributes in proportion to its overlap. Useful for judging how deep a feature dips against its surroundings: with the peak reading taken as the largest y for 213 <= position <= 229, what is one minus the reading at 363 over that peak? -0.037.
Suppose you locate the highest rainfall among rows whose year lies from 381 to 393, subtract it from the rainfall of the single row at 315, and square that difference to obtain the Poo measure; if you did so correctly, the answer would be 0.01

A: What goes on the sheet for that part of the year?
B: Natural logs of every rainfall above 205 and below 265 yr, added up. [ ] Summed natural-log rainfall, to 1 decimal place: 4.9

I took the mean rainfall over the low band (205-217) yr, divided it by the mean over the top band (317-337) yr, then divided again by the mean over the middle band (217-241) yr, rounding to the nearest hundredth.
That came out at 0.70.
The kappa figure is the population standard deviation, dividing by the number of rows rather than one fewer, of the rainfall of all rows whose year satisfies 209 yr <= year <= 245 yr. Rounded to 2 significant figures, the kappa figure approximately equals 0.034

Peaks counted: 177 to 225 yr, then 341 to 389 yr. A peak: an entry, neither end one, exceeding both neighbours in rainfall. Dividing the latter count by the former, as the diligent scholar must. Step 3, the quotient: 2.0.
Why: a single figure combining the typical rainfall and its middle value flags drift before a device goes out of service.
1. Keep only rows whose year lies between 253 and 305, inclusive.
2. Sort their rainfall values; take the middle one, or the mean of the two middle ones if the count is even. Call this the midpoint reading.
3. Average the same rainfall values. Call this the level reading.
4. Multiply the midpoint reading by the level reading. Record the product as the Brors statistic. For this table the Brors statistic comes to 1.97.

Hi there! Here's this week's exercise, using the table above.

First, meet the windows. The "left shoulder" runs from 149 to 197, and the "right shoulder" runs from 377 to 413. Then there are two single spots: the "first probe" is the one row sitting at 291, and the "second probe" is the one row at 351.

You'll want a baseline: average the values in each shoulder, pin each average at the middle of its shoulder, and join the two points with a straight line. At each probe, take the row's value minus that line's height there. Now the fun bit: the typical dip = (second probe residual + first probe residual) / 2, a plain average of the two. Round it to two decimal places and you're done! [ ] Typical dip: 0.25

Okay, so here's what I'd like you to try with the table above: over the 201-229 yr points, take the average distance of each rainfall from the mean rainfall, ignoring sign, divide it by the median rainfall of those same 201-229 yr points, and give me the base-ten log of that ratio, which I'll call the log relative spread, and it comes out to -1.51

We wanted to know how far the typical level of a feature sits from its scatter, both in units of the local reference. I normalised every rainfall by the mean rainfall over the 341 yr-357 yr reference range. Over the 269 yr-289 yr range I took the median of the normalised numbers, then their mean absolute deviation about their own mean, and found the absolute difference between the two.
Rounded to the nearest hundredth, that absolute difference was 0.97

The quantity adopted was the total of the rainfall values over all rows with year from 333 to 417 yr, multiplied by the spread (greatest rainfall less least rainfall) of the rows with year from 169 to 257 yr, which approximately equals 13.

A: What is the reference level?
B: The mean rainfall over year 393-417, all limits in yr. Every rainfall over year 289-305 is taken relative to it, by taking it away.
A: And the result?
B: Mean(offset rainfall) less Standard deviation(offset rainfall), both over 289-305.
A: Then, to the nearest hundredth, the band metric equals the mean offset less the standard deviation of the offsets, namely -0.06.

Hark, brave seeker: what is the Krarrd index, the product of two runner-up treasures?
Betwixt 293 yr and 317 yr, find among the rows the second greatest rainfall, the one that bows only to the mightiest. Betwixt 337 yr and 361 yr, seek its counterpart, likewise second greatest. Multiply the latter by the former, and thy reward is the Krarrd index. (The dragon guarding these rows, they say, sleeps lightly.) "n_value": 2.050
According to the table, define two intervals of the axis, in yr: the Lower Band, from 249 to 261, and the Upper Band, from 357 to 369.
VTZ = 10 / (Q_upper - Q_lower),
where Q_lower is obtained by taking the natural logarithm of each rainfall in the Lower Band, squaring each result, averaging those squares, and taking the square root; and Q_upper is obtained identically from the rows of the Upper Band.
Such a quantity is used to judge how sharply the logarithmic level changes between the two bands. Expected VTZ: 260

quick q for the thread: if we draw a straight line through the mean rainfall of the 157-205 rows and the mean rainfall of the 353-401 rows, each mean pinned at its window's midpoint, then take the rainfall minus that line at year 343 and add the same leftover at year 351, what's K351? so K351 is 0.55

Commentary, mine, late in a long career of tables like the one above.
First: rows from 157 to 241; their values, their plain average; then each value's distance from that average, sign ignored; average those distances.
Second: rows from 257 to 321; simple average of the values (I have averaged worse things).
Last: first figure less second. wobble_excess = -1.27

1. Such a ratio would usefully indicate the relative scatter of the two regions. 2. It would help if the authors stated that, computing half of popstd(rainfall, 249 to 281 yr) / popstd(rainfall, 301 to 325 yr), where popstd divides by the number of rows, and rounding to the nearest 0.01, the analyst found 0.41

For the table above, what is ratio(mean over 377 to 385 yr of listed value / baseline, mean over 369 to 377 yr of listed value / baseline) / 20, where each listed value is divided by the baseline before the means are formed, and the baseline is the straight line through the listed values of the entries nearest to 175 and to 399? 0.033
